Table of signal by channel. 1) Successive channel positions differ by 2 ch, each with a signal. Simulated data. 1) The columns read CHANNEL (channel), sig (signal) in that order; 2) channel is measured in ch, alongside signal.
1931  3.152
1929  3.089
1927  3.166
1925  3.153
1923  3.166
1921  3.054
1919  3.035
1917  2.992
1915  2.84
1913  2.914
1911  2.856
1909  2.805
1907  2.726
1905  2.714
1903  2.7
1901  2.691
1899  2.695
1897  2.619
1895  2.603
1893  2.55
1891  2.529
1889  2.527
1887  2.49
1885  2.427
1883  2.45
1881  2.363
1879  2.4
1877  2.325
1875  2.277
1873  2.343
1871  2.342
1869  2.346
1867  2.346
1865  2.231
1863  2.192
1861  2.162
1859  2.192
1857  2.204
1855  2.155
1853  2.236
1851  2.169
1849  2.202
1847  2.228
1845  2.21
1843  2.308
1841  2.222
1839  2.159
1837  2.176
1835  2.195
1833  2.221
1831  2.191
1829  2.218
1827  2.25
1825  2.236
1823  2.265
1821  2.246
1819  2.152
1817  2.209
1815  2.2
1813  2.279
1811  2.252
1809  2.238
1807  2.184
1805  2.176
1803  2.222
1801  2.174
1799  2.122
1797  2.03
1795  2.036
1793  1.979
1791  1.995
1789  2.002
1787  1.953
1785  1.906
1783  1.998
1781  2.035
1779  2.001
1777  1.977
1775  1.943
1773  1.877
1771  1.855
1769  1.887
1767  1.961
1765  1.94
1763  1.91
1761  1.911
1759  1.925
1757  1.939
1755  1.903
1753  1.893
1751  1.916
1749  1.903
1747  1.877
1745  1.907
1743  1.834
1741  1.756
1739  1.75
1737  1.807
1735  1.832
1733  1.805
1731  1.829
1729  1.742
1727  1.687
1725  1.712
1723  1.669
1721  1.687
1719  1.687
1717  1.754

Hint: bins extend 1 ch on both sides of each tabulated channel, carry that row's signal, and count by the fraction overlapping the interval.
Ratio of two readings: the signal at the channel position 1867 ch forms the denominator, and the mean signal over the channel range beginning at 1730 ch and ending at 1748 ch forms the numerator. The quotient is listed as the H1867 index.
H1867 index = 0.78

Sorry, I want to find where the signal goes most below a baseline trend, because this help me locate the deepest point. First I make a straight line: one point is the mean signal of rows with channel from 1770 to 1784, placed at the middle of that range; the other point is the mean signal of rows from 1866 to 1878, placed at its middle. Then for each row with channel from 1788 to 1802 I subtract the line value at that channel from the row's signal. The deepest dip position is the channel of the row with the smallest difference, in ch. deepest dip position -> 1793 ch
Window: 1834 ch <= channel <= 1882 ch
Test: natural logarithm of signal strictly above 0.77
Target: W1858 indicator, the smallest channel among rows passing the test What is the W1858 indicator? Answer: 1835 ch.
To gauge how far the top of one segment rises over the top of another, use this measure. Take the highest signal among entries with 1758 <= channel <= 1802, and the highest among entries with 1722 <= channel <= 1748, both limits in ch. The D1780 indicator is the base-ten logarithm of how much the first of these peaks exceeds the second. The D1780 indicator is -0.6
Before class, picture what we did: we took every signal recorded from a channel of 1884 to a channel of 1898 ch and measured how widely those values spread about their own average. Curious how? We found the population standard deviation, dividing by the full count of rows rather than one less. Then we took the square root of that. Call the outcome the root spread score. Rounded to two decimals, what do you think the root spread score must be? 0.25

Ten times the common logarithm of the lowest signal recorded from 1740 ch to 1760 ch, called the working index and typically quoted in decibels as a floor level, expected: 2.4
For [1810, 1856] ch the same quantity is 3.3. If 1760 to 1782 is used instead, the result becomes 2.7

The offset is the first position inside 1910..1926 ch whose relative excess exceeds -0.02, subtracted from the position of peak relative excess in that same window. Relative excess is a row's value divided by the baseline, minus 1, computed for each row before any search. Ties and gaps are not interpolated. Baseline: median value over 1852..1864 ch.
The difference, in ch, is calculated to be 12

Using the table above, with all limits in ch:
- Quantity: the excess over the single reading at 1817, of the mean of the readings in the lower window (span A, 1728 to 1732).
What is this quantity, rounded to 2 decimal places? -0.42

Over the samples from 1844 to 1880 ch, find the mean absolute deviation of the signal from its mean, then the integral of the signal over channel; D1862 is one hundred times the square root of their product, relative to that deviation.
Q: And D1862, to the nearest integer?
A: 3472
